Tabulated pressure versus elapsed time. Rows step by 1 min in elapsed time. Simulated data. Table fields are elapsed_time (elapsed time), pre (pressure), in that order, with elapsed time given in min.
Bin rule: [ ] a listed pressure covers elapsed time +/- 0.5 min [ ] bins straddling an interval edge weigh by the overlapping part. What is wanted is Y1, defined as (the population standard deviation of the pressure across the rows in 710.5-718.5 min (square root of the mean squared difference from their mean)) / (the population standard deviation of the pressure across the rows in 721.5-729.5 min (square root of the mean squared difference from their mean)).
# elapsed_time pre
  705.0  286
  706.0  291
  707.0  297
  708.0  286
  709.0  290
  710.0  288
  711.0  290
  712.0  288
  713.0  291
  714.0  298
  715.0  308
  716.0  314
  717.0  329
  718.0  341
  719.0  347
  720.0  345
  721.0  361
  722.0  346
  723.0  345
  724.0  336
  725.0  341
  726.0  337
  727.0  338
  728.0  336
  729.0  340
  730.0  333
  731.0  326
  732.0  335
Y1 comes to 5.0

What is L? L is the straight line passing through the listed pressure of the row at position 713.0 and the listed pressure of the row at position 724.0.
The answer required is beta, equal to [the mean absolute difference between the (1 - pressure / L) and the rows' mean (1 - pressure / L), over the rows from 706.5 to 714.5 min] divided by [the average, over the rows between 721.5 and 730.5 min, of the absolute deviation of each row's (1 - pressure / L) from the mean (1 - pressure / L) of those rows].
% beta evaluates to 0.85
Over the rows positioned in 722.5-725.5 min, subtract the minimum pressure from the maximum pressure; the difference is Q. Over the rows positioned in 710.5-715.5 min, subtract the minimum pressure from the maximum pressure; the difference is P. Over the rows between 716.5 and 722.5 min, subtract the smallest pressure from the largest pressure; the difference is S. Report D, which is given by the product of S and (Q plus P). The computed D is 928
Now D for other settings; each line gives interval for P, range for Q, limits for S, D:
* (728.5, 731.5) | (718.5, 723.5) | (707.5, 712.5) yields 120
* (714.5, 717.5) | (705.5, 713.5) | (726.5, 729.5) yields 128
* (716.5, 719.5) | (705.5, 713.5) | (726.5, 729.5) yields 116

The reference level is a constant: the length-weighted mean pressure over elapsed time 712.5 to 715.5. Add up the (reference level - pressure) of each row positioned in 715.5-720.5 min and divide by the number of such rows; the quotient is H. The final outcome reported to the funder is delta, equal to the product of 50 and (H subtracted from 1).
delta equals 1860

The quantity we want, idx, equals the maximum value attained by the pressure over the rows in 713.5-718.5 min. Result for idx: 341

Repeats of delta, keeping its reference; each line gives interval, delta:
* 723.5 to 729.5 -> 2000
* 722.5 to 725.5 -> 2133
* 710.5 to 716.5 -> 8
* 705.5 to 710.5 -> -380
